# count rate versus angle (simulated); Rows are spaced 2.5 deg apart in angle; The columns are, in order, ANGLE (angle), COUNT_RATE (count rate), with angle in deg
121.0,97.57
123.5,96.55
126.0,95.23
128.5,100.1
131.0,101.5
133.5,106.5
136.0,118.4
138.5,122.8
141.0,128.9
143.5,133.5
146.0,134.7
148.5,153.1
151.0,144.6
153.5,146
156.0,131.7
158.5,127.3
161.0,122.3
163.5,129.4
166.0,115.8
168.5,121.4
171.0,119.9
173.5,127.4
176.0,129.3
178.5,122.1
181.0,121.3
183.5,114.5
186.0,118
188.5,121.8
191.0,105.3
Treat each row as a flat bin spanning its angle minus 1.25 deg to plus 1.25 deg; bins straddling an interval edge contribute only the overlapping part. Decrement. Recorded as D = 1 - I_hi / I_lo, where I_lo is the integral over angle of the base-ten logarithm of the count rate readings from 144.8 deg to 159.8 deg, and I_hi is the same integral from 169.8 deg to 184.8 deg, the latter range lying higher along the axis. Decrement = 0.026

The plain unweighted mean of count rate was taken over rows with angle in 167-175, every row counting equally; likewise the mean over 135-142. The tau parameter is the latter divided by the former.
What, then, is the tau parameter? 1.00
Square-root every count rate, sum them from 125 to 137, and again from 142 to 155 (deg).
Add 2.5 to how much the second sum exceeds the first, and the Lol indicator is 11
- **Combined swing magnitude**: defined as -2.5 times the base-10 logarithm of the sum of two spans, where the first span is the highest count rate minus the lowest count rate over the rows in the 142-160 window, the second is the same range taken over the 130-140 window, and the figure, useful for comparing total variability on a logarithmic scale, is -4.18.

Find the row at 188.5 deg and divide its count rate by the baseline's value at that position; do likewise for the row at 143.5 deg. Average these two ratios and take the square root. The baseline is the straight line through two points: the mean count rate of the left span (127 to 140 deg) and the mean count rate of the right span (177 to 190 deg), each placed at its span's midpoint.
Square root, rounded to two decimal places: 1.05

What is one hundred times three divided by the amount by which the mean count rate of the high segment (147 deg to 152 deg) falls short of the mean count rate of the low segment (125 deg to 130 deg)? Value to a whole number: -6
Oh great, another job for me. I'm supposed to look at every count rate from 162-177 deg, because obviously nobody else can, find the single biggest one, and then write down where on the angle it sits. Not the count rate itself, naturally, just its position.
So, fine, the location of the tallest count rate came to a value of 163.5 deg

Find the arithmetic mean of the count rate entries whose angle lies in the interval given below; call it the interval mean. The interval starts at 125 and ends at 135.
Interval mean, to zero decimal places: 101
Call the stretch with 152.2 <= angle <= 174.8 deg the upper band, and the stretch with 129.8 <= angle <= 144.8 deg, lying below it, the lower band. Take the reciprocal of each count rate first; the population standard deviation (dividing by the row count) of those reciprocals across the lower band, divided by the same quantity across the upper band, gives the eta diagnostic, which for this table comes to 1.7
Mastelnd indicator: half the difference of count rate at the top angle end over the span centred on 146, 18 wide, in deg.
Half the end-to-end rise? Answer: 12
